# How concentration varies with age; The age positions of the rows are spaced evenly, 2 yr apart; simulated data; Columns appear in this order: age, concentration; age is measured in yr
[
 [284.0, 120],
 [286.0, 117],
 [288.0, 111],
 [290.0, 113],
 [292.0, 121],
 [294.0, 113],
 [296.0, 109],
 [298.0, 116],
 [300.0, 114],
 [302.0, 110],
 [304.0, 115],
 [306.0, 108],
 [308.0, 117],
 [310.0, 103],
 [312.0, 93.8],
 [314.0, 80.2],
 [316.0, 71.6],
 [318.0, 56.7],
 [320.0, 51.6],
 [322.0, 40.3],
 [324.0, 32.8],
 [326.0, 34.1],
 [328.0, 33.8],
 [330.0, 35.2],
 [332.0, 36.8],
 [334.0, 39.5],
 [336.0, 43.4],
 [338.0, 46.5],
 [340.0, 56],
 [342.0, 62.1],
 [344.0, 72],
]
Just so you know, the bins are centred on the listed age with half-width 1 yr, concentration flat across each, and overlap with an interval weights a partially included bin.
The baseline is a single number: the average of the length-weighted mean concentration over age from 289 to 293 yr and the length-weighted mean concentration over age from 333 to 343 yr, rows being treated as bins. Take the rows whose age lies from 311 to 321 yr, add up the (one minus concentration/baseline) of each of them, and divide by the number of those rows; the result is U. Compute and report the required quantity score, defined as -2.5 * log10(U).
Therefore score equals 2.1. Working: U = 0.15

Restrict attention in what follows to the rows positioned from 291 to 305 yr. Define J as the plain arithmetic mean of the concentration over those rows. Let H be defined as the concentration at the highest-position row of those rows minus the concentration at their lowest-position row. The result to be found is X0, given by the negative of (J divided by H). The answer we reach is 19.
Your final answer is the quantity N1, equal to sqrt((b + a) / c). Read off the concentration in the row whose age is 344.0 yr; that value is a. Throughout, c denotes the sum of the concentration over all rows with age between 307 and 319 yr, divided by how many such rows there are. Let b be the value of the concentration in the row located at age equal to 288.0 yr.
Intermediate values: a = 72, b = 111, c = 87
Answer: 1.4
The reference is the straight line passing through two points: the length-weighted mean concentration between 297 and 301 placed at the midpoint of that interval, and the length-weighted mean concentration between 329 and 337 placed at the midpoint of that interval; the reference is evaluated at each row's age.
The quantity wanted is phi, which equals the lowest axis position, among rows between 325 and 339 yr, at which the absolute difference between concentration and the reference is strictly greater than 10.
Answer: 326.0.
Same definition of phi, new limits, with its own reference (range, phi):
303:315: 304.0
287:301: 288.0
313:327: 318.0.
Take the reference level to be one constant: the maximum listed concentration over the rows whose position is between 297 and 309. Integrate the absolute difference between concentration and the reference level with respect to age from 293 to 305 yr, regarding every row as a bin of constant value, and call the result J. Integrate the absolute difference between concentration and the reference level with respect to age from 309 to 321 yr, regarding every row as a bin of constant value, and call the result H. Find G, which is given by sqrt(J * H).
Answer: 157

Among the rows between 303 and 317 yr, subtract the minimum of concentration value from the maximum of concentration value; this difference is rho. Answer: 45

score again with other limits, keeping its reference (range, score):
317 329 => 0.8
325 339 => 0.7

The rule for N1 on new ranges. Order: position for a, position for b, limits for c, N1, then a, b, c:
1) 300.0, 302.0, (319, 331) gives 2.4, 114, 110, 38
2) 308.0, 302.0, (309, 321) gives 1.7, 117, 110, 76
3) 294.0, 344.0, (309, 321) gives 1.6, 113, 72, 76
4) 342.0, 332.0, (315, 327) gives 1.4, 62.1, 36.8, 48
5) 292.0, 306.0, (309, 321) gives 1.7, 121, 108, 76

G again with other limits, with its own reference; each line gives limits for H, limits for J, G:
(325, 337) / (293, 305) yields 219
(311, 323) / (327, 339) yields 758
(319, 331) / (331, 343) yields 890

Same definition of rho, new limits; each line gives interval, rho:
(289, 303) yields 12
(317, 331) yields 24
